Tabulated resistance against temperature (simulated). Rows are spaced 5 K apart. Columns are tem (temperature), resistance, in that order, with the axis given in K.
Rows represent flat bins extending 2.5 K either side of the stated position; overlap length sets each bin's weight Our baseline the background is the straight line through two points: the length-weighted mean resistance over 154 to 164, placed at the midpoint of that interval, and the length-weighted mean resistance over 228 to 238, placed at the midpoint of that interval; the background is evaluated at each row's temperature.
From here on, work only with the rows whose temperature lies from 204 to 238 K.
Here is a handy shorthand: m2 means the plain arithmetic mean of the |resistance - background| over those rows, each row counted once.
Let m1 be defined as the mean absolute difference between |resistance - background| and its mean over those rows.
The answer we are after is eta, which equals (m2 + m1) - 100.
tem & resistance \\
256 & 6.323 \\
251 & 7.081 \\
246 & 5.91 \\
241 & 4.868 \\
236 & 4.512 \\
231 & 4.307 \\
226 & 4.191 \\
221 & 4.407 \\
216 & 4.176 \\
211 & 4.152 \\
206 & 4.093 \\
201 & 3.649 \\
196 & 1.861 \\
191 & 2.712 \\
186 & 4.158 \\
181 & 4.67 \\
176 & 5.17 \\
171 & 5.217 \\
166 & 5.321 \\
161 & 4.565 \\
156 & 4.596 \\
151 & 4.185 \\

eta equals -99.7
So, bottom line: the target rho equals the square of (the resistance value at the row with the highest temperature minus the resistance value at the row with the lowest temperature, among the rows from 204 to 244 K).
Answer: 0.60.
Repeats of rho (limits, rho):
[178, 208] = 0.33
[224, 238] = 0.10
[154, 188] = 0.19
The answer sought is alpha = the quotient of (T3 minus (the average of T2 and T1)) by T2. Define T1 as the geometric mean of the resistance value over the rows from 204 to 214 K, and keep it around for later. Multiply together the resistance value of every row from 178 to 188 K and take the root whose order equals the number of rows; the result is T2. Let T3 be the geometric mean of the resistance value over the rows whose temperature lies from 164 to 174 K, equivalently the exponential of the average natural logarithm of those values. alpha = 0.23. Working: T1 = 4.12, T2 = 4.4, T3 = 5.3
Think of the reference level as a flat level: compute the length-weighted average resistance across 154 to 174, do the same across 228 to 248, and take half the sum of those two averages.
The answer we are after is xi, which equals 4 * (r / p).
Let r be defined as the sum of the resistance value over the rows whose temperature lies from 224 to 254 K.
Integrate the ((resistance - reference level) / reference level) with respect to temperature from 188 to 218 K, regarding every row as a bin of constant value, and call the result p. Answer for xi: -14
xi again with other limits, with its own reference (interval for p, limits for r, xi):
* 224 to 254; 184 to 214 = 48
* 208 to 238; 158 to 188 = -31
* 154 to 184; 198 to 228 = 886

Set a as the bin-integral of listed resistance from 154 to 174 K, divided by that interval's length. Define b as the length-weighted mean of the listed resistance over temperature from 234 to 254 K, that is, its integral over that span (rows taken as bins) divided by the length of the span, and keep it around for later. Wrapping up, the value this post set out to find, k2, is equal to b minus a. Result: 0.7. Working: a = 4.9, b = 5.64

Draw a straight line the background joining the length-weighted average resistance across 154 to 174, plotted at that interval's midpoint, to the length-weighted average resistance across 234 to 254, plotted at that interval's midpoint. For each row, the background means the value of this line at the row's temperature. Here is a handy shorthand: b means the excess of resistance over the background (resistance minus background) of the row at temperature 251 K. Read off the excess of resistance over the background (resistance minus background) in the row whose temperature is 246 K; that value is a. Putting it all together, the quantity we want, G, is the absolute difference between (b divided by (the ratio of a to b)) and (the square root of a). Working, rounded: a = 0.25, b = 1.4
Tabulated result 7.0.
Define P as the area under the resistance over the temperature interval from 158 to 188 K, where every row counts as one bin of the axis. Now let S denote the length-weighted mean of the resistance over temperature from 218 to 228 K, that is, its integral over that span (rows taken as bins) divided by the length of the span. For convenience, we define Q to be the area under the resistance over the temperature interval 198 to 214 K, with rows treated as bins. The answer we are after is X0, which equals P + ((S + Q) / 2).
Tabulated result 179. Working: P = 146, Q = 62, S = 4.298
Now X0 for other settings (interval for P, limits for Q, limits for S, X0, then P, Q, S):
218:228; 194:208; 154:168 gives 68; 43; 45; 4.818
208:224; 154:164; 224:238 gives 93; 68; 46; 4.336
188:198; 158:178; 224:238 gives 77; 24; 101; 4.336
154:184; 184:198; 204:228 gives 170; 147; 41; 4.206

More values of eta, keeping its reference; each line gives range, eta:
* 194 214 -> -98.2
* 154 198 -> -98.6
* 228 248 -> -98.9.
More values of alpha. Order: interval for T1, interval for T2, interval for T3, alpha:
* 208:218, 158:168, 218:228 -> -0.05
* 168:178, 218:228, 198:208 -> -0.20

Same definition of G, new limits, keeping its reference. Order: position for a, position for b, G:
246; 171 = 0.3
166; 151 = 0.5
